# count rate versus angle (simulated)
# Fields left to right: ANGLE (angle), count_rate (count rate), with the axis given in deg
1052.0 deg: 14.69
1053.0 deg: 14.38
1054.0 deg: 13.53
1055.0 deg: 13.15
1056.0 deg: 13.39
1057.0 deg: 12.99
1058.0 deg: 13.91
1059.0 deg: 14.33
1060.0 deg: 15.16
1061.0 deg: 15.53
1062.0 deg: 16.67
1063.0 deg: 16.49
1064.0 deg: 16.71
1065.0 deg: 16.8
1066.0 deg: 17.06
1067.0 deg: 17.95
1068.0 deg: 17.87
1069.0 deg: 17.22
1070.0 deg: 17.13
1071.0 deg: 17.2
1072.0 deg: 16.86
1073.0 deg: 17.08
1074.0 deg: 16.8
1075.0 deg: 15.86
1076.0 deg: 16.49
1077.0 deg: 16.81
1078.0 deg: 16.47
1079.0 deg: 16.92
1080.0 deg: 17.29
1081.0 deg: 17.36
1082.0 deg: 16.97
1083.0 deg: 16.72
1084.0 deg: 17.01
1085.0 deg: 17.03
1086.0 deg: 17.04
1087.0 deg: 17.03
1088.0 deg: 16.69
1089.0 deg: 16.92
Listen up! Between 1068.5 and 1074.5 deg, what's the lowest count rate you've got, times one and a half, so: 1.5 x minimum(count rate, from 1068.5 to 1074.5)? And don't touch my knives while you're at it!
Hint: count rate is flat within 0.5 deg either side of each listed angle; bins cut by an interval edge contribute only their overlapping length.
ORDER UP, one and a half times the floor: 25.2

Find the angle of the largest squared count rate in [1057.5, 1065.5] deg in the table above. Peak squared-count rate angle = 1065.0 deg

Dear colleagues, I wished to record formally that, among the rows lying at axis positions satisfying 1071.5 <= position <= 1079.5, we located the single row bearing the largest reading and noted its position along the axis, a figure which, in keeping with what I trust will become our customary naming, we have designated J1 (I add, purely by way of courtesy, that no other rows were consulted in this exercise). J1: 1073.0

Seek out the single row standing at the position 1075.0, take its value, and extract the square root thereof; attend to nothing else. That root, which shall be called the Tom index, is 3.98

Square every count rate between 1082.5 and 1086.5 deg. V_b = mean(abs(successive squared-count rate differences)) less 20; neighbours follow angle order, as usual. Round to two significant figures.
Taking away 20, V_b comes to -16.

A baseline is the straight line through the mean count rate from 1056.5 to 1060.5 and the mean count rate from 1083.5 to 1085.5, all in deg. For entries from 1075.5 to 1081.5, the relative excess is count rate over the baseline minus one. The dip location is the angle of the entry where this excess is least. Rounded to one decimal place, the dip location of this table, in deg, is 1078.0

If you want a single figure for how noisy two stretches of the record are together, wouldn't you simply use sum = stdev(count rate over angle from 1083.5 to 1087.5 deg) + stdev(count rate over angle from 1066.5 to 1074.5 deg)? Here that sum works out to 0.4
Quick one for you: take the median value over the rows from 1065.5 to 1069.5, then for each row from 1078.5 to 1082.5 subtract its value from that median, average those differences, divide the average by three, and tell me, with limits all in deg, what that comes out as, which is 0.14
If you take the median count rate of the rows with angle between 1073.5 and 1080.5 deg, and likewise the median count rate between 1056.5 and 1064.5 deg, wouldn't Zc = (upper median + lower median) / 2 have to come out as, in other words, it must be 16.1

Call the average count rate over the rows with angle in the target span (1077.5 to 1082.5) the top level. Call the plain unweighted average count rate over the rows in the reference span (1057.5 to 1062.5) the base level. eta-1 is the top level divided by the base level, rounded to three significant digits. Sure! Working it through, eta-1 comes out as 1.12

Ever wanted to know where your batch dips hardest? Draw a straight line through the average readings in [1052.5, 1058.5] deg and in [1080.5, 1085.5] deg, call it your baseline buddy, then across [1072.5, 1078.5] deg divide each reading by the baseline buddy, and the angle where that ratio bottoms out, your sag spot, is 1075.0 deg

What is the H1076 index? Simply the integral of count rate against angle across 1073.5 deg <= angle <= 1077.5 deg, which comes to 66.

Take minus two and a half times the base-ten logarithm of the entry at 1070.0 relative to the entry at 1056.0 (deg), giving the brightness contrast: -0.27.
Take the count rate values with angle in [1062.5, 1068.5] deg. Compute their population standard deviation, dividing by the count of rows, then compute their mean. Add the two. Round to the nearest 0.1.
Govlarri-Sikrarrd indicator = 17.7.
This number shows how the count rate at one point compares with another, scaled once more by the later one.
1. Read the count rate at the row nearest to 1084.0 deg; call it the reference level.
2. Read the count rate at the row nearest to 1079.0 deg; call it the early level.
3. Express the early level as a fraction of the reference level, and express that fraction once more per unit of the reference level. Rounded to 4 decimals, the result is 0.0585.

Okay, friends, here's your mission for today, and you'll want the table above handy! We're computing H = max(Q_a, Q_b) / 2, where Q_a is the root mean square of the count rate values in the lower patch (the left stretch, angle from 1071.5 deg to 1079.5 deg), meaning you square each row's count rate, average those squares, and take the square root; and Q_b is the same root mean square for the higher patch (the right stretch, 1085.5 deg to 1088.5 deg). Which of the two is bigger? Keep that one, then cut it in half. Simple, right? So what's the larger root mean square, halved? 8.46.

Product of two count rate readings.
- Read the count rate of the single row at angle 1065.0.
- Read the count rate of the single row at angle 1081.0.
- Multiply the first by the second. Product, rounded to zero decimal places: 292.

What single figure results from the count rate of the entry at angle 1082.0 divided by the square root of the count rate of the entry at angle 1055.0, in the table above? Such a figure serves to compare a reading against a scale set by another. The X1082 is 4.7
